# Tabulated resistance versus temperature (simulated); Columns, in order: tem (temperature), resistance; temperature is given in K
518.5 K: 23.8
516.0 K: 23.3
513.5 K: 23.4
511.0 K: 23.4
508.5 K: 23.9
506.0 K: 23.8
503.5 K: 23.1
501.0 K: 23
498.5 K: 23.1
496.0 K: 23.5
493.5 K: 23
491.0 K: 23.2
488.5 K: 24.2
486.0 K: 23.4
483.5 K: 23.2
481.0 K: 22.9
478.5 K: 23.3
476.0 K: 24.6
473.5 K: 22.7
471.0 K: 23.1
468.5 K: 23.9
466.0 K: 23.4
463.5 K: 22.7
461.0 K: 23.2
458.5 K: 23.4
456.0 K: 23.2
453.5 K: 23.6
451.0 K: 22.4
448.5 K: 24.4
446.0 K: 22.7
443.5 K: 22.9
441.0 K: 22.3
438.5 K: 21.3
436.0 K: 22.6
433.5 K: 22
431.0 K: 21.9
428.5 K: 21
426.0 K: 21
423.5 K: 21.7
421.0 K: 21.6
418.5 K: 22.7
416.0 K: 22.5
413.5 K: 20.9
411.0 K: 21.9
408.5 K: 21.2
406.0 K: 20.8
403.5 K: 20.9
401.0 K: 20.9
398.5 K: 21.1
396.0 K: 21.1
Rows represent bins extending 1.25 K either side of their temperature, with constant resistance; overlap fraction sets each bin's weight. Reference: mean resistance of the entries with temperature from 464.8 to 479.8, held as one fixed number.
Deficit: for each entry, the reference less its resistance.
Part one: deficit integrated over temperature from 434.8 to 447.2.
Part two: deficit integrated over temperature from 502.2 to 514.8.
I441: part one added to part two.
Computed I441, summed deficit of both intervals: 14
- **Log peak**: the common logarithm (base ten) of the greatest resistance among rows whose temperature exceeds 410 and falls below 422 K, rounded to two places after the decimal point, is 1.36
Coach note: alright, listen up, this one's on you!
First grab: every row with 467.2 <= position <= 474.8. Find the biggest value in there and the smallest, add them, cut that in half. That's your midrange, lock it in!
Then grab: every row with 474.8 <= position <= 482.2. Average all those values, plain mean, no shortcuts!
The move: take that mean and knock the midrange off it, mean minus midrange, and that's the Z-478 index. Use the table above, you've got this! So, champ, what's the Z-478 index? 0.3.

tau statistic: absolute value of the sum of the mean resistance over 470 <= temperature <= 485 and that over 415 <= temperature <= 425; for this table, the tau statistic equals 45.4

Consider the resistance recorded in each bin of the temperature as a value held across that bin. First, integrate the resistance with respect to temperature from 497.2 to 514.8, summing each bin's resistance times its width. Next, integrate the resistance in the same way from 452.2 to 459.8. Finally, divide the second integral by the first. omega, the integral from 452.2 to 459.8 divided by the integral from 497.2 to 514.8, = 0.43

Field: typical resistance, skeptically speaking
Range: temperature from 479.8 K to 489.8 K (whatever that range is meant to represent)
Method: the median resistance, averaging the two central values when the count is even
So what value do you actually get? 23.3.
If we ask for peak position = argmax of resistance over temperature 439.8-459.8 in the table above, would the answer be 448.5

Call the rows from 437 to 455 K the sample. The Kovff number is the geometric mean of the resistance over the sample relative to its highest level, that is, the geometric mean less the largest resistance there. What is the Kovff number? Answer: -1.6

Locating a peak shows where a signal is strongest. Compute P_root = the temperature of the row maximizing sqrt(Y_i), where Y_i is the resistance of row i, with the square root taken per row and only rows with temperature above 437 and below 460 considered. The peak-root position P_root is 448.5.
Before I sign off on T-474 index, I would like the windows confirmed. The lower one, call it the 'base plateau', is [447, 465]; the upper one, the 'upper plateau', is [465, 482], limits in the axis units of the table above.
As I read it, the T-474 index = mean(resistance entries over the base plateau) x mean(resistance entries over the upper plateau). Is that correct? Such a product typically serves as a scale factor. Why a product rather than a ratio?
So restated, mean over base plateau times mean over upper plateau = 545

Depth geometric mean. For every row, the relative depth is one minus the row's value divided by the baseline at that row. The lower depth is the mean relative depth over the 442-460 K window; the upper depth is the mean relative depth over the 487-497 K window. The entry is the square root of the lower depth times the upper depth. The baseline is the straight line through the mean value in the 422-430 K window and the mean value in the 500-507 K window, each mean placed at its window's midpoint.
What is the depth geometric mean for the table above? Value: 0.035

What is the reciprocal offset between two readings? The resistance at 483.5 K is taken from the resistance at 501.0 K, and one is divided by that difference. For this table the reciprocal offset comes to -5.0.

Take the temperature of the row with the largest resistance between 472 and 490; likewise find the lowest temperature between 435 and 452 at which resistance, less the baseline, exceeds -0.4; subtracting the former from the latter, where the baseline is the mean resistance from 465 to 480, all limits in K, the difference -27.5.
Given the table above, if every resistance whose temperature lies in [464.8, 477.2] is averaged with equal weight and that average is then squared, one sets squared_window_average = 554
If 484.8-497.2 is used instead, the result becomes 550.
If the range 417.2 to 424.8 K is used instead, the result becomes 484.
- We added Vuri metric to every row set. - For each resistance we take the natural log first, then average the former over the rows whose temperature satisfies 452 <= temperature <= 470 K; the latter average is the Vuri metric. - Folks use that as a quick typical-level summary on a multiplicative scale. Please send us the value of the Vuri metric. 3.15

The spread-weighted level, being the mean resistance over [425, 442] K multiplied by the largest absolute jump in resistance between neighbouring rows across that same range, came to 28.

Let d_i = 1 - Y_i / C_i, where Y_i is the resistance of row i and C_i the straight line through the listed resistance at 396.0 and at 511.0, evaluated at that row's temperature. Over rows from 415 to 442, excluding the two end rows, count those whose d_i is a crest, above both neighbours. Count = 3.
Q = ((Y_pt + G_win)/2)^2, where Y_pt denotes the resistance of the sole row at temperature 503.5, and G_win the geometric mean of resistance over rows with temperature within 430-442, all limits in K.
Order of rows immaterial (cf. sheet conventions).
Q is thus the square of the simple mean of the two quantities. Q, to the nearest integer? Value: 509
